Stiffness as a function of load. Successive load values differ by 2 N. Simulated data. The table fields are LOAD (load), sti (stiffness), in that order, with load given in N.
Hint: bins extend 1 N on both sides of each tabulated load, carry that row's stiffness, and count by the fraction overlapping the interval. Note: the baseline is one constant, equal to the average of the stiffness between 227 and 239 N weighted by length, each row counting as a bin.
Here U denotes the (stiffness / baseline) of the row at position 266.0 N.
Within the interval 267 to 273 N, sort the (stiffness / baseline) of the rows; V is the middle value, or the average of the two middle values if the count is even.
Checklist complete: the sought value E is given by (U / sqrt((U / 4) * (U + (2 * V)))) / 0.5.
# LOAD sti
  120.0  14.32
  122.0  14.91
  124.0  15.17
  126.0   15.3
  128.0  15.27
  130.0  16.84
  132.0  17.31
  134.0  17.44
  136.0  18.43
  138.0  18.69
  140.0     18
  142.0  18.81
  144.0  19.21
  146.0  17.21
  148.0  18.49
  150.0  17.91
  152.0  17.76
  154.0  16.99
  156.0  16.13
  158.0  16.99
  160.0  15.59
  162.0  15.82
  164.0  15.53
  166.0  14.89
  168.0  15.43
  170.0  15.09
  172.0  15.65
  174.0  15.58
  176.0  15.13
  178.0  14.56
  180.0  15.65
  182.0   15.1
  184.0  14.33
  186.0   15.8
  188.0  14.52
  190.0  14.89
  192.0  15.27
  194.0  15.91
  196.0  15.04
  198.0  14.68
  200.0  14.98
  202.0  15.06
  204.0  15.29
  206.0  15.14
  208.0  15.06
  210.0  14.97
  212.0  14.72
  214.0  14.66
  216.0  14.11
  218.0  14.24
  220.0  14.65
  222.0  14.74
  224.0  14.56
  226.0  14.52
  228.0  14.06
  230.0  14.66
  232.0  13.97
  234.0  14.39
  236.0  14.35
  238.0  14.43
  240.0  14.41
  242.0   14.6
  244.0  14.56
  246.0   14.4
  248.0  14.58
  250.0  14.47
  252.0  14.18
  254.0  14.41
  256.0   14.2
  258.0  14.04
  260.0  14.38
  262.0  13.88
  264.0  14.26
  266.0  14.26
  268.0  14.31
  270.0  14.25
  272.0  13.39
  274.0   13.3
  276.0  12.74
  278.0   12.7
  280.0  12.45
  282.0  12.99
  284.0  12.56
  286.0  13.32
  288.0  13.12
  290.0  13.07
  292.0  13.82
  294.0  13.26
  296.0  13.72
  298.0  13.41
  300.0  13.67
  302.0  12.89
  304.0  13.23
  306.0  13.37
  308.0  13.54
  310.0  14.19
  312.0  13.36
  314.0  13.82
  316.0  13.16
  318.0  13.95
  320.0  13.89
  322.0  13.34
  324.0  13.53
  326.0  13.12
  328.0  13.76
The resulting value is 2.31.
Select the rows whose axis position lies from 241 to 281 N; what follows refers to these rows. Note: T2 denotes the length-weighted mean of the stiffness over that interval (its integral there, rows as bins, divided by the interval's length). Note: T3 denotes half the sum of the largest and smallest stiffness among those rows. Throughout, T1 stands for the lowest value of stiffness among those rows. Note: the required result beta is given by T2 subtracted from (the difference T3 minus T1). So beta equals -12.9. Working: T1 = 12.45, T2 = 14.0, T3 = 13.5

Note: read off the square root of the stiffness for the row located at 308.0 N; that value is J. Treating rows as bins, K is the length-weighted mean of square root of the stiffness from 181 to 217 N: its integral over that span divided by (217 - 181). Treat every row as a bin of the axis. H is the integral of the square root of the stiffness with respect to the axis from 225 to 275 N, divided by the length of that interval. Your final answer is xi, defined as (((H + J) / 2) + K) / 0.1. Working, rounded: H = 3.77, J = 3.68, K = 3.87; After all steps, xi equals 76.0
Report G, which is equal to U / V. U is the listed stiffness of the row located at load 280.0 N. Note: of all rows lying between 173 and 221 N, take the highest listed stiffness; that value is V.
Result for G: 0.78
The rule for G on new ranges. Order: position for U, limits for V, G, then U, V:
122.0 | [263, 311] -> 1.04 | 14.91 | 14.31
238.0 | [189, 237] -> 0.91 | 14.43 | 15.91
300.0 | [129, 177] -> 0.71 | 13.67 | 19.21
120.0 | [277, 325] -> 1.01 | 14.32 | 14.19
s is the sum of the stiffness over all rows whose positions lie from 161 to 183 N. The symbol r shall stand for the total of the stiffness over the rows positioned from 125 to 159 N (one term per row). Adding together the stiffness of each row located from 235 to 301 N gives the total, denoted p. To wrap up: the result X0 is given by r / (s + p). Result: 0.5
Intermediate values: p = 455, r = 297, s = 168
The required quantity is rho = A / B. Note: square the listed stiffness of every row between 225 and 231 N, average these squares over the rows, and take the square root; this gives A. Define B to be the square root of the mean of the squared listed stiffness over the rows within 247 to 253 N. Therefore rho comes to 1.000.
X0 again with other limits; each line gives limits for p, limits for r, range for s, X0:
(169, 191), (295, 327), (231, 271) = 0.5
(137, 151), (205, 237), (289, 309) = 0.9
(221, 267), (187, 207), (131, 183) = 0.2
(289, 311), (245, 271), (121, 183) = 0.3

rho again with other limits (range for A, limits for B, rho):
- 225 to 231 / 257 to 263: 1.022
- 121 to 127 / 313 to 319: 1.108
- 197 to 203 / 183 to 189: 1.001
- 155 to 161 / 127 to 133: 0.985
